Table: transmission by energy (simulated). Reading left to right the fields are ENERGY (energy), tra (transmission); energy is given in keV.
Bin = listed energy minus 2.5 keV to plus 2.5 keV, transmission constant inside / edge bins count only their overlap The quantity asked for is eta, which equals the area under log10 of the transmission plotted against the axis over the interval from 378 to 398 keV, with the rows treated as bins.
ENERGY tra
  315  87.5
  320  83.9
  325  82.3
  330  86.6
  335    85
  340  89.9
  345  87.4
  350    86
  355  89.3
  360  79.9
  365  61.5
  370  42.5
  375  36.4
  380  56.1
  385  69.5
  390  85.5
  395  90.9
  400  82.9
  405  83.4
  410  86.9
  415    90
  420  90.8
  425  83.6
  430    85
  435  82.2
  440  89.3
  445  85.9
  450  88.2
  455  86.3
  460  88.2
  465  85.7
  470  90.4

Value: 37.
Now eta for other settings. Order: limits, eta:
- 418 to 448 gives 58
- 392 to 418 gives 50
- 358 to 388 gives 52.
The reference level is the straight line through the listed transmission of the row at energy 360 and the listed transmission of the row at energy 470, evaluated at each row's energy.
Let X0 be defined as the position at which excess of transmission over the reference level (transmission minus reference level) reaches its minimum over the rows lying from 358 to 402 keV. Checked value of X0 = 375 keV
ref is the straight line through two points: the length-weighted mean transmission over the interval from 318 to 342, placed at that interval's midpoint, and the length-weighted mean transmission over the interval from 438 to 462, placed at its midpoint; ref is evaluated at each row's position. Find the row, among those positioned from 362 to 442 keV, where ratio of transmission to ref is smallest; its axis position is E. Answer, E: 375 keV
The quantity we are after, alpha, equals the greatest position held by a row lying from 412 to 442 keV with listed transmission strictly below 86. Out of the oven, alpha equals 435 keV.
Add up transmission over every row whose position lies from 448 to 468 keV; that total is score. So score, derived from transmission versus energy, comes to 348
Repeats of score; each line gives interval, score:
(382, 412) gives 499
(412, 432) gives 349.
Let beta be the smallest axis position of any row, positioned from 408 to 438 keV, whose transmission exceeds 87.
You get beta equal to 415 keV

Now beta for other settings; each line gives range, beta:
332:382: 340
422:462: 440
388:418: 395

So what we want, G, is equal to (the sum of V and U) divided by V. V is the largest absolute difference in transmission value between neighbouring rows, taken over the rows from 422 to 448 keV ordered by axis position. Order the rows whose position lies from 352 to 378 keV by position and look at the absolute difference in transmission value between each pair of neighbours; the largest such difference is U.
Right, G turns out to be 4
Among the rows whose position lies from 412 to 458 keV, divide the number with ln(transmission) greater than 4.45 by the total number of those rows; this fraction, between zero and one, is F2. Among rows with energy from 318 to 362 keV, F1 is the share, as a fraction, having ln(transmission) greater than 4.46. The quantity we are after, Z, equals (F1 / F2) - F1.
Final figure 0.2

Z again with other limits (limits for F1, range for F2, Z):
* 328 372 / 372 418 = 0.9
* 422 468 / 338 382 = 0.4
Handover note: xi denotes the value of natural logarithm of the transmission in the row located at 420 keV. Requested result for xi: 4.51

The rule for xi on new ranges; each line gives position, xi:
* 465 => 4.45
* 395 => 4.51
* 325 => 4.41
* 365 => 4.12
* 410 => 4.46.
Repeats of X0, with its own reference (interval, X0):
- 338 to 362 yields 360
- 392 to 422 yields 400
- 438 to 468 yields 465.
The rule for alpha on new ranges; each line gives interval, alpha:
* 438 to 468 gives 465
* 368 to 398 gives 390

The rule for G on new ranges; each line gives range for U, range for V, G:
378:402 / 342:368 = 2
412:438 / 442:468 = 4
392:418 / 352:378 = 1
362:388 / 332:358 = 5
